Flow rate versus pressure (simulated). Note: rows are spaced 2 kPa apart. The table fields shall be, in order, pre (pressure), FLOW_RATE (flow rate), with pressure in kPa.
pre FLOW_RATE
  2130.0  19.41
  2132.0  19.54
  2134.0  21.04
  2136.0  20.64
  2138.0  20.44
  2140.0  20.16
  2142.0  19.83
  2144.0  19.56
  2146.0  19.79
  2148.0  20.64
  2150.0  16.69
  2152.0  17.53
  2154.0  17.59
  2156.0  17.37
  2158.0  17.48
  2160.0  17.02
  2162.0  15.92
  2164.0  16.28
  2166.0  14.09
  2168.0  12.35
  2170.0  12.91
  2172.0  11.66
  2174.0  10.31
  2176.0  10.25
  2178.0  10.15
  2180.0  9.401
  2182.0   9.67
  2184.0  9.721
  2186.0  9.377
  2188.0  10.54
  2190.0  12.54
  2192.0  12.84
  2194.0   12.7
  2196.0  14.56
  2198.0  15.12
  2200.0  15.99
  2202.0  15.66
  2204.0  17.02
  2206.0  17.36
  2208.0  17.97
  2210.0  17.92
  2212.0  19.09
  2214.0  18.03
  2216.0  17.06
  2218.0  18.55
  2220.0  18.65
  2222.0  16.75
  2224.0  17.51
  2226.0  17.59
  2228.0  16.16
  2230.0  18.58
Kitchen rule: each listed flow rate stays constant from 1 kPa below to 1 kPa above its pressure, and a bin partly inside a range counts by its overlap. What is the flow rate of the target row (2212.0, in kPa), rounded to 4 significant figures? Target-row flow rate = 19.09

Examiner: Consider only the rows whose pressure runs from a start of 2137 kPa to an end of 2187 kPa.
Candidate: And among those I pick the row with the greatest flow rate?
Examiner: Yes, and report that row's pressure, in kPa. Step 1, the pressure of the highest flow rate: 2148.0 kPa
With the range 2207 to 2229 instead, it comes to 2212.0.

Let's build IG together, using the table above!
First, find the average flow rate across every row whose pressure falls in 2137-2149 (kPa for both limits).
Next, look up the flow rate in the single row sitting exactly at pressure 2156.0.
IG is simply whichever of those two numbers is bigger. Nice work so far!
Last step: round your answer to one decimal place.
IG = 20.1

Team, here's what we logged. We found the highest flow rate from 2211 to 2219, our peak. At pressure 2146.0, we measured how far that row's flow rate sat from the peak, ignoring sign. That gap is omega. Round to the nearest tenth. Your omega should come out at 0.7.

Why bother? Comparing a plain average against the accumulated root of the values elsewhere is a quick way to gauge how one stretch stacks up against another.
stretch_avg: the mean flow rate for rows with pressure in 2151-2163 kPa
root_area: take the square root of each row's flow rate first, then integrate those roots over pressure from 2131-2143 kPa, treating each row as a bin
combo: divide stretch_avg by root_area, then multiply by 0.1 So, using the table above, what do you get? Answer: 0.032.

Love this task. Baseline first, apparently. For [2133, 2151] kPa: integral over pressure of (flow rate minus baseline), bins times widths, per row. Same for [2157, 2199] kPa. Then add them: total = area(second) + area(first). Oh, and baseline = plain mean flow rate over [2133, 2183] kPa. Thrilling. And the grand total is -70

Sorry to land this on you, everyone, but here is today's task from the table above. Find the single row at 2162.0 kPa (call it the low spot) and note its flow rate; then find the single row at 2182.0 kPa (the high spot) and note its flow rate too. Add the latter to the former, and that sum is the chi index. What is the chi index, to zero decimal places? 26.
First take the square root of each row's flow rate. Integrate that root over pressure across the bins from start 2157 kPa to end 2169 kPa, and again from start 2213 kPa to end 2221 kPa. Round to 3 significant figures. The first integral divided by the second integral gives 1.39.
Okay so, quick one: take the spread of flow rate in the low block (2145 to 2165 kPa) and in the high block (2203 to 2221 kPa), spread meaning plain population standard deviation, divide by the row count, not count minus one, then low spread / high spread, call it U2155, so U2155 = 2.1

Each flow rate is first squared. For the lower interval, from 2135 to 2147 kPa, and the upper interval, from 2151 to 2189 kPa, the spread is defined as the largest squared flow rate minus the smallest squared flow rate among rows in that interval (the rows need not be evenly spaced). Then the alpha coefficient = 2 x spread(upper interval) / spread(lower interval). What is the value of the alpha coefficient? 10.2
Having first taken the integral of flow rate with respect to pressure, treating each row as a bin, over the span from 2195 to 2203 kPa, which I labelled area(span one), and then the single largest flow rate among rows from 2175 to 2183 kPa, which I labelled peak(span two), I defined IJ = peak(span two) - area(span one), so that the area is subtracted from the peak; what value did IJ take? -112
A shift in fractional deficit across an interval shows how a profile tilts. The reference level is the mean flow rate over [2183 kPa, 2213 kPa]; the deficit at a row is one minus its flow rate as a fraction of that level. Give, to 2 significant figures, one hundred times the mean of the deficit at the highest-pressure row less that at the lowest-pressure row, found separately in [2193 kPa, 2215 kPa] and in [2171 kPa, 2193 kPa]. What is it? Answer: -22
